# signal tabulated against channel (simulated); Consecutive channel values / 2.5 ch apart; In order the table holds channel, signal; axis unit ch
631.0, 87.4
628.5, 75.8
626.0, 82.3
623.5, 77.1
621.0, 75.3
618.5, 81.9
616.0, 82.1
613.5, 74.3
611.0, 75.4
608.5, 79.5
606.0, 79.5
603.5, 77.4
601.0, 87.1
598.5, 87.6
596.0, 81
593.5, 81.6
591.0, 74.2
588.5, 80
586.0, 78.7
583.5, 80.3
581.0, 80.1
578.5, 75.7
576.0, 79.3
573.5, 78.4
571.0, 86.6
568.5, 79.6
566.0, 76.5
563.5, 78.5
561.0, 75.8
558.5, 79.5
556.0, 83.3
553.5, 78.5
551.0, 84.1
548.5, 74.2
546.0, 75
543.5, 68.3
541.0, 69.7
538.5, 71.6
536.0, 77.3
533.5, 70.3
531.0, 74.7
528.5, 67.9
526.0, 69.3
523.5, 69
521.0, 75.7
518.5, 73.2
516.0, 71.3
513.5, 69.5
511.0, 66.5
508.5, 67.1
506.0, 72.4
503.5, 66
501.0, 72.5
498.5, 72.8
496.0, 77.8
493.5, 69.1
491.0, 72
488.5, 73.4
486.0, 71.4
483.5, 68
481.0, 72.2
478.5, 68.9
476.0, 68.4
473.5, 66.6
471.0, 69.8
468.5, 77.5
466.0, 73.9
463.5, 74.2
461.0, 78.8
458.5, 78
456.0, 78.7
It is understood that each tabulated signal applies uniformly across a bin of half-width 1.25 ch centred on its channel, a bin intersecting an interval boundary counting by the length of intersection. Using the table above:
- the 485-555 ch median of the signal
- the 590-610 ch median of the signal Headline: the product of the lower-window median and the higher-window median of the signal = 5762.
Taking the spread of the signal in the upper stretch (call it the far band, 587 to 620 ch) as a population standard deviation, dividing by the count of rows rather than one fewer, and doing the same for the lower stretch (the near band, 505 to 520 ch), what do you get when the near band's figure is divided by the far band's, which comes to 0.62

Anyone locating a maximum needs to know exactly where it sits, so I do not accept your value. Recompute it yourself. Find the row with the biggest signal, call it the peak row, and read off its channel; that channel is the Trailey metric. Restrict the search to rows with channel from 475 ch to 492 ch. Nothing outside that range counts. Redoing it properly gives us 488.5 ch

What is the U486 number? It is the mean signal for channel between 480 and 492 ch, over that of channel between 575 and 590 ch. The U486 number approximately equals 0.90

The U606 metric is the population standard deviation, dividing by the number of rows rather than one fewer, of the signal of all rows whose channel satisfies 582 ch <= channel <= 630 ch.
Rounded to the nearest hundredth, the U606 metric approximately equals 3.74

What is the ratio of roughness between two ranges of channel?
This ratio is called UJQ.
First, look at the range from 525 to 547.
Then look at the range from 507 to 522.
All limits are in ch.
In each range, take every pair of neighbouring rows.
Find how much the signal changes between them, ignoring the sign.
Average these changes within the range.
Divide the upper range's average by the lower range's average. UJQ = 2.25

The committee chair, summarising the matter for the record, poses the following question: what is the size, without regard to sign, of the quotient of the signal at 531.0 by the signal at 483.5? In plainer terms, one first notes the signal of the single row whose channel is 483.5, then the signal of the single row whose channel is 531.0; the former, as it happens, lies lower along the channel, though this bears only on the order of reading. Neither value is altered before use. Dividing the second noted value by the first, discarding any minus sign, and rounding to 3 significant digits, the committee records 1.10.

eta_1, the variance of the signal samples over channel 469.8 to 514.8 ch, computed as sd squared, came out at 9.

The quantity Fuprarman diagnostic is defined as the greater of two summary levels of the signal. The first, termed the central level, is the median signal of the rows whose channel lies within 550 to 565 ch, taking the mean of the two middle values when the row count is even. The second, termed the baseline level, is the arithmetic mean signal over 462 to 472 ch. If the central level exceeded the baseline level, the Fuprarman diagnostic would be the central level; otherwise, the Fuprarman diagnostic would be 79.0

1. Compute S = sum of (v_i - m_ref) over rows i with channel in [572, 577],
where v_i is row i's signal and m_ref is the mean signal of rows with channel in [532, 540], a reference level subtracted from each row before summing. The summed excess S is 12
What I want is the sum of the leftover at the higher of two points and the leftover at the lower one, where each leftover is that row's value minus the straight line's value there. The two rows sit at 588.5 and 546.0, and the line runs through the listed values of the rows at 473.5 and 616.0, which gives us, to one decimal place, 1.4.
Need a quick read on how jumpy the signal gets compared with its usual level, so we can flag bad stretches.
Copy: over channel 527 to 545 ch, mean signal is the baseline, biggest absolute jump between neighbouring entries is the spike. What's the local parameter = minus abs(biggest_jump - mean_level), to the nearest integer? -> -64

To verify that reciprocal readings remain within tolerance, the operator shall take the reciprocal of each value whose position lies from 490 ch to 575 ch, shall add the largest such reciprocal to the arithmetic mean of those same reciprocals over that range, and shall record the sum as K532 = 0.0287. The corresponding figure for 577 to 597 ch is 0.0262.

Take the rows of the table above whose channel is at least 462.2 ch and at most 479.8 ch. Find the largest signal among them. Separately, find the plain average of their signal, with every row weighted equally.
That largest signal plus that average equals 149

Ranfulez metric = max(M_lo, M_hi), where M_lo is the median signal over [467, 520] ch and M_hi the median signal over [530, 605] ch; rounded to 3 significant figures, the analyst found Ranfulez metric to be 78.5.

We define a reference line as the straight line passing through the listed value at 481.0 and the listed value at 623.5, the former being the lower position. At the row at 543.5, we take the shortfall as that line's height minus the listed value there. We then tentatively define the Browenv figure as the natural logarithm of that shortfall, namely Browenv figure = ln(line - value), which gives 1.8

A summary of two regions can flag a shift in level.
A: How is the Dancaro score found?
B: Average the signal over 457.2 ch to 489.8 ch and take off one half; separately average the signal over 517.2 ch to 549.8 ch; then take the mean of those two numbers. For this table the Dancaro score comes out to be 72.0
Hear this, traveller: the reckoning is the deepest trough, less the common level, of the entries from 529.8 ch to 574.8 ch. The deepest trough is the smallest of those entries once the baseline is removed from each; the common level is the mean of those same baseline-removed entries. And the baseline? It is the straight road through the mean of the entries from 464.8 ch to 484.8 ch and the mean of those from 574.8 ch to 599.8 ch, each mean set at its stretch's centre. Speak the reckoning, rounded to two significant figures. -7.8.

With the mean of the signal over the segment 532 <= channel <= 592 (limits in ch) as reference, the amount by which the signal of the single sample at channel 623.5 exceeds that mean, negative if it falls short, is -0.2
